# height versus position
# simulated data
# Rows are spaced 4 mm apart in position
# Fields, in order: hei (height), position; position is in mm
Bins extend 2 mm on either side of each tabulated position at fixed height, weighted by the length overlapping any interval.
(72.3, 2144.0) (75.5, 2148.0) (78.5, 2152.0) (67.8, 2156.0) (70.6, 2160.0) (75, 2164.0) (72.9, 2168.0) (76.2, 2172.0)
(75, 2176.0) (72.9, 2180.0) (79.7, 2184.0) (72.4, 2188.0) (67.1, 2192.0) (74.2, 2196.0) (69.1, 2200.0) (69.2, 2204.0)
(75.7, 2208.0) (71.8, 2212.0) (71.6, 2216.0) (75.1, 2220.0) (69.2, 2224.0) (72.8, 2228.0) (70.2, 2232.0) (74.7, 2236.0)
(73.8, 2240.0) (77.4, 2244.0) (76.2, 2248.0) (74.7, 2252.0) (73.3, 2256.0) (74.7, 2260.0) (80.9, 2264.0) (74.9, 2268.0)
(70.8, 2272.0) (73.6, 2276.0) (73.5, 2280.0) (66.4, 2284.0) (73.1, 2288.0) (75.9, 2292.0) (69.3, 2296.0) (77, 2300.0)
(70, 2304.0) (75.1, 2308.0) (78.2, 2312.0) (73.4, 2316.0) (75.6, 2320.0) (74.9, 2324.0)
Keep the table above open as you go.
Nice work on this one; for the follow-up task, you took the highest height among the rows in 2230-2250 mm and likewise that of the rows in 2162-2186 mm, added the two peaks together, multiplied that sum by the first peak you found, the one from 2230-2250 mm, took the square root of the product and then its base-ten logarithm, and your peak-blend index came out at 2.04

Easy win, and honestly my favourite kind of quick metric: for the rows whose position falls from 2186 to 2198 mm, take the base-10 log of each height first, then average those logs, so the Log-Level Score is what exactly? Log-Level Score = 1.85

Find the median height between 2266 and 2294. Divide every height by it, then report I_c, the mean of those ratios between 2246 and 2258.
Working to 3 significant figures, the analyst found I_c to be 1.02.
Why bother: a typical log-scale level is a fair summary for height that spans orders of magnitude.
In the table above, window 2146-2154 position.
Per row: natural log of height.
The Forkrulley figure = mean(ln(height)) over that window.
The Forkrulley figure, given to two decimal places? 4.34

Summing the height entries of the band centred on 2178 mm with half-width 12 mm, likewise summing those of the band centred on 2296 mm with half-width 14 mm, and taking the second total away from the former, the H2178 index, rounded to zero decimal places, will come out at -58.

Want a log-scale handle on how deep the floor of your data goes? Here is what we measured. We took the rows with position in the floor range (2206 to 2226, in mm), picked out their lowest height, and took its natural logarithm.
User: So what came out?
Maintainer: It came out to 4.237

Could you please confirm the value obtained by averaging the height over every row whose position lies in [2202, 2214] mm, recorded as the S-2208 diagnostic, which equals 72.2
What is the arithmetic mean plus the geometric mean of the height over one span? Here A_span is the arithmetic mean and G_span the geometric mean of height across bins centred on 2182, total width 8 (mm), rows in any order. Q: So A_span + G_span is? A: 152.5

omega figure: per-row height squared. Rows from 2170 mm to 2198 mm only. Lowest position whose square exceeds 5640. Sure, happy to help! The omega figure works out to 2172.0 mm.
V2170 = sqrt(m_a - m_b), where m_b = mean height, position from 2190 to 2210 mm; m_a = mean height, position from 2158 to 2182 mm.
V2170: 1.6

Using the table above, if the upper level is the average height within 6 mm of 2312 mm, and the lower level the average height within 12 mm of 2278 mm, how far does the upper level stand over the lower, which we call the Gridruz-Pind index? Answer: 3.5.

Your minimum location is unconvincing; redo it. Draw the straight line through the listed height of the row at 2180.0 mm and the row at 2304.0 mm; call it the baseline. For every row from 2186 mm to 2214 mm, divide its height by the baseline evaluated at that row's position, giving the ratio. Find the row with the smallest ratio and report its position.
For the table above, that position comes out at 2192.0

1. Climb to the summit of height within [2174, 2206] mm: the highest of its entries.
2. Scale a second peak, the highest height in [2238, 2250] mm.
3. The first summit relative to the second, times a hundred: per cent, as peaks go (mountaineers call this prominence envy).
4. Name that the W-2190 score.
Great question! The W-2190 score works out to 103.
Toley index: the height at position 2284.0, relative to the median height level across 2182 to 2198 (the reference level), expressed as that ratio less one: -0.09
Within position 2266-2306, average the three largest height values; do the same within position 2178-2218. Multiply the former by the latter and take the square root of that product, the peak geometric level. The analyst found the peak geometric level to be 76.2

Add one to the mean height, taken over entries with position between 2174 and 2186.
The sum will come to 76.9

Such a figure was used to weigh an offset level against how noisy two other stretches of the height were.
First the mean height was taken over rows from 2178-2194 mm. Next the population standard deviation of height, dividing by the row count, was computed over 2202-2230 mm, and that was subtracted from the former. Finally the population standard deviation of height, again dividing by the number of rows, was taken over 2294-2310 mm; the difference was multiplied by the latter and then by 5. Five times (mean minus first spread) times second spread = 1158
